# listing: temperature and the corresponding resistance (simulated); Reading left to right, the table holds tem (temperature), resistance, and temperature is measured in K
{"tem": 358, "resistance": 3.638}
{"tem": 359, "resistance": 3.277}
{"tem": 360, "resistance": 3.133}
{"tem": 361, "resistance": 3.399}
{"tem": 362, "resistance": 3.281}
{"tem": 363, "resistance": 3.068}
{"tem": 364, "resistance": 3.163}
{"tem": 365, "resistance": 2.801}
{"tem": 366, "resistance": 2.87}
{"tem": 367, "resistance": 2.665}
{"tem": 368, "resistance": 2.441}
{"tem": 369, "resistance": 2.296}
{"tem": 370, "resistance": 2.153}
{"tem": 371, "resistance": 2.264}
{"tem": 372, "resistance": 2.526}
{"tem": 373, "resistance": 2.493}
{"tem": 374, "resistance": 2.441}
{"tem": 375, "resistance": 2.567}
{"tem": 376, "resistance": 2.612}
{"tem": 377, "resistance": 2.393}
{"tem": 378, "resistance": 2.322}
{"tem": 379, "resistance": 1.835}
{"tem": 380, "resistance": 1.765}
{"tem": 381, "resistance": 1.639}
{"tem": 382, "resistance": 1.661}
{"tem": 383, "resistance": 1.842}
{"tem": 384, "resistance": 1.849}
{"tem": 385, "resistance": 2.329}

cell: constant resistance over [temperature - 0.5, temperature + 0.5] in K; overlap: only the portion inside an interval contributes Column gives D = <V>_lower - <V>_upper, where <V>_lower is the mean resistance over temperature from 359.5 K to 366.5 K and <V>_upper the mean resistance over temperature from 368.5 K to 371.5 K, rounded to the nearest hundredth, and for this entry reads 0.86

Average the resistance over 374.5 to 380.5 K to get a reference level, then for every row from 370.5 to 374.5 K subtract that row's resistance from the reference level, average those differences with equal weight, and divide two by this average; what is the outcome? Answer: -11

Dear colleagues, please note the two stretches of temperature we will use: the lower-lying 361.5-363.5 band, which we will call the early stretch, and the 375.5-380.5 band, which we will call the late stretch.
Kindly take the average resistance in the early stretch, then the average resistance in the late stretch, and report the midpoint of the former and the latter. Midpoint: 2.7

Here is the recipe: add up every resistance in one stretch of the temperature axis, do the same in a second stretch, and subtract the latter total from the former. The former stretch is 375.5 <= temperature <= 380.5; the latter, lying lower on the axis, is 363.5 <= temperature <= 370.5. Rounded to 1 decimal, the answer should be -7.5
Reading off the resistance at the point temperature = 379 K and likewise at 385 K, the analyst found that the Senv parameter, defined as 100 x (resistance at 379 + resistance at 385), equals 416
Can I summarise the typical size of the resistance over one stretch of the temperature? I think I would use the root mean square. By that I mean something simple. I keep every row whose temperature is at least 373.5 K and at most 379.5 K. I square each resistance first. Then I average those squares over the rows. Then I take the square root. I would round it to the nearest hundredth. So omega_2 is 2.38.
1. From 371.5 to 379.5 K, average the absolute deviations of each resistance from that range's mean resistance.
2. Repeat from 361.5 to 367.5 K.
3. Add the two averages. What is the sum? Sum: 0.36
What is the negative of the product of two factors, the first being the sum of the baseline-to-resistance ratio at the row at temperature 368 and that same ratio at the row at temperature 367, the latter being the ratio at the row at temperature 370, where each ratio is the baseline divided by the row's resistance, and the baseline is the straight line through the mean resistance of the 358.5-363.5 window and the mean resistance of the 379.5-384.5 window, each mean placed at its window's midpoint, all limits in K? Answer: -2.62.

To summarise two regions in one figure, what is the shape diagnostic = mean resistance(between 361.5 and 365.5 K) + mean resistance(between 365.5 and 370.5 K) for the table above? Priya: 5.56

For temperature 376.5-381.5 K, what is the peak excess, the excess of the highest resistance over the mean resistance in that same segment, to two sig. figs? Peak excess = 0.40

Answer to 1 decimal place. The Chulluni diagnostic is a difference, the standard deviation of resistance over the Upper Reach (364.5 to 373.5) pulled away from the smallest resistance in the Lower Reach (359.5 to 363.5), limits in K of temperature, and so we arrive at 2.8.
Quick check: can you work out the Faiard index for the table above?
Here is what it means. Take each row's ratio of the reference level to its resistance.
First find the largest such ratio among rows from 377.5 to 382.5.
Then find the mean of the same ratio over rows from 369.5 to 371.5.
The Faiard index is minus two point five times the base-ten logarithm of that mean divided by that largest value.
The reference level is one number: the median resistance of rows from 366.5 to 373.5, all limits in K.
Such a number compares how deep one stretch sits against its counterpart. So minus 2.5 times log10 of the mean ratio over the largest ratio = 0.32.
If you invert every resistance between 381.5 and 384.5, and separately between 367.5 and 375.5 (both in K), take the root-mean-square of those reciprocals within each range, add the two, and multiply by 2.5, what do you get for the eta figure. 2.5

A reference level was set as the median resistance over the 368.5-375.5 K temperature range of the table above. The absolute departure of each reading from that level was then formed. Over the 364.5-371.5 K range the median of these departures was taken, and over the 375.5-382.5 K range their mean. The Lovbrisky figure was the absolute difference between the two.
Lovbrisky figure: 0.23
